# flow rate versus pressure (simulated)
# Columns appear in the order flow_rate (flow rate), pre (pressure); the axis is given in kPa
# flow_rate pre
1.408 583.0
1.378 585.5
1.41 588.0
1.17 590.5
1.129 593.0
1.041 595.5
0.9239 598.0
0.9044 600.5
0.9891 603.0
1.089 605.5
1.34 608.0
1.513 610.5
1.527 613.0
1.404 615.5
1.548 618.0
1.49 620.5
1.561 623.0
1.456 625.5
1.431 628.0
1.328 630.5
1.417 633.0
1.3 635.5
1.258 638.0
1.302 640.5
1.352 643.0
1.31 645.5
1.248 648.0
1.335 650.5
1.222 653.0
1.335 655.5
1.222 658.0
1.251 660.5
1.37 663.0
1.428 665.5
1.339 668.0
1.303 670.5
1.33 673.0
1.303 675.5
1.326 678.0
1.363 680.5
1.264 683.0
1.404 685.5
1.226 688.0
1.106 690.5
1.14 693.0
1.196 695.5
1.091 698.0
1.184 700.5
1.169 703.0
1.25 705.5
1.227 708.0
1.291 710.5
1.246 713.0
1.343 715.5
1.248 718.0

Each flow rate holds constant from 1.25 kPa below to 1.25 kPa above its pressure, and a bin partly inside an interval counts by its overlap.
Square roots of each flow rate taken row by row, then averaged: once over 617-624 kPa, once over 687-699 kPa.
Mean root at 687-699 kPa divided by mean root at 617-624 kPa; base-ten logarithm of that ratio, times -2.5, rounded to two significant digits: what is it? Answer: 0.16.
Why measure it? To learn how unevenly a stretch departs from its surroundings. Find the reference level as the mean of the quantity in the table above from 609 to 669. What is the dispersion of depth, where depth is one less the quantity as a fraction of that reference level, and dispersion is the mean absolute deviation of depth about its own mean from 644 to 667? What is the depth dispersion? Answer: 0.043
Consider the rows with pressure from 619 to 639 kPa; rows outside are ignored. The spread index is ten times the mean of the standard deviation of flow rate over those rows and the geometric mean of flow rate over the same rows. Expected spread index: 7.5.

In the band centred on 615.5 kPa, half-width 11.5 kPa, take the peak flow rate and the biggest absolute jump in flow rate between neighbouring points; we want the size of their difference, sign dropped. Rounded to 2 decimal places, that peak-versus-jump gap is 1.31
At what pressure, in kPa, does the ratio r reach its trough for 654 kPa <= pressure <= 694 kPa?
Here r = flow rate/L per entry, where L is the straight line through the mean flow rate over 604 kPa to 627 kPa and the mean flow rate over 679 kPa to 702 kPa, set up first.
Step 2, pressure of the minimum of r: 690.5 kPa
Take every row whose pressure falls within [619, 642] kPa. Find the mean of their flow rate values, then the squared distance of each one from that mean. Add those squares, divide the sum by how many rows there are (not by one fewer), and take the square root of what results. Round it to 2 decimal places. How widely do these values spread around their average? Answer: 0.10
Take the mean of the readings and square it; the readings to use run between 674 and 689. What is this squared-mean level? 1.73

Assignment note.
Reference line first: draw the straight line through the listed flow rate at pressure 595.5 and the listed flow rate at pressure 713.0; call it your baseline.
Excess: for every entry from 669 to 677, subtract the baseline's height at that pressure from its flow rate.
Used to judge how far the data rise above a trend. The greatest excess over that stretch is 0.15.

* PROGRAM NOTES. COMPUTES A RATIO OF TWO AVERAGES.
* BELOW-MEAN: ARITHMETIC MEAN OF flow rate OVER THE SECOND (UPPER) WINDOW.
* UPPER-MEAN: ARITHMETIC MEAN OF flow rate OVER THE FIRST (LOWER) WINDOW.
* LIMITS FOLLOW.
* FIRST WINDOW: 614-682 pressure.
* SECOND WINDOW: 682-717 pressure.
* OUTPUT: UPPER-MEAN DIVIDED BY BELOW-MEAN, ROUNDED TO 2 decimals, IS 1.11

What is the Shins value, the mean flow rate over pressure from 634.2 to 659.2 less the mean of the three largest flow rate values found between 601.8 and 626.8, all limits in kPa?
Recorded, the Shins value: -0.26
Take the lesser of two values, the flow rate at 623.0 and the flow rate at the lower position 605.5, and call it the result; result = 1.09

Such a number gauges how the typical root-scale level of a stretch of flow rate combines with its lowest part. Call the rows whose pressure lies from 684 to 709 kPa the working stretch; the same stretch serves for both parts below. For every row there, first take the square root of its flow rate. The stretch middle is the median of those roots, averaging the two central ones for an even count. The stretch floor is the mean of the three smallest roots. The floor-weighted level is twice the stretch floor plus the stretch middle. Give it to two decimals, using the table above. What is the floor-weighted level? 3.20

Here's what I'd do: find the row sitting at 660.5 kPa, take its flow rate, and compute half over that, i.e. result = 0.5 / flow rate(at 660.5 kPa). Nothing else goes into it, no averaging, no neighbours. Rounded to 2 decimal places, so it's 0.40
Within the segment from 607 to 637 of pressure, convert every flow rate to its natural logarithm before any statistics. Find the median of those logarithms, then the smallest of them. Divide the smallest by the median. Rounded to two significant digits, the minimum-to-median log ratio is 0.71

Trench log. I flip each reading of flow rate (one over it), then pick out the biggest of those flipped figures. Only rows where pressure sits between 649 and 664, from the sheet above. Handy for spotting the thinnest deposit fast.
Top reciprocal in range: 0.818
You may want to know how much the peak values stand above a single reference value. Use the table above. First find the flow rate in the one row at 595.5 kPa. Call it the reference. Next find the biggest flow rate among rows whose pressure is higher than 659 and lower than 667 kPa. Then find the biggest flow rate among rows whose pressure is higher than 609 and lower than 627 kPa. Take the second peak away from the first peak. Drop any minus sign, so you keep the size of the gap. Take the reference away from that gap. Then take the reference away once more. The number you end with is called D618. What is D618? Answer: -1.95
